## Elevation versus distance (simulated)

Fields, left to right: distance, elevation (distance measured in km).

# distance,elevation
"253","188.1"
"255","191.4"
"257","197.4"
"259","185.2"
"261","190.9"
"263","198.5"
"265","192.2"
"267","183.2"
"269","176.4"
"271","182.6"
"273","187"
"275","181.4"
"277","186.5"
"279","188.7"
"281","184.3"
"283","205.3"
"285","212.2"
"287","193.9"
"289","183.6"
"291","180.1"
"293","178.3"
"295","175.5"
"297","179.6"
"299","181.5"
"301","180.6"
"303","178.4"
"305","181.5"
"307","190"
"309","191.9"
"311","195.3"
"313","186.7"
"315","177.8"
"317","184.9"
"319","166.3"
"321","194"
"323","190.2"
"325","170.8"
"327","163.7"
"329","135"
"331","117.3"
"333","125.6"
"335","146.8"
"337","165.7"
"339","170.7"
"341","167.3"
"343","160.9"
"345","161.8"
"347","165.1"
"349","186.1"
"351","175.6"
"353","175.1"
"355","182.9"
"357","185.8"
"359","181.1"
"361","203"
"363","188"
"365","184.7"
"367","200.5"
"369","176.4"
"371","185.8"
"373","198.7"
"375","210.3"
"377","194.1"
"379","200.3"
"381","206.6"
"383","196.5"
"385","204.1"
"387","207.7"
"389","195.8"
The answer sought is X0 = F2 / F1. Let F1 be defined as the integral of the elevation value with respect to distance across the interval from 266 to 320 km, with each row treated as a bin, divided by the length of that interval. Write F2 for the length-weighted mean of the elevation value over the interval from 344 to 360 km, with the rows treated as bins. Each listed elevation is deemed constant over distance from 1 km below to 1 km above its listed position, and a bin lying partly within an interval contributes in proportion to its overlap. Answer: 0.955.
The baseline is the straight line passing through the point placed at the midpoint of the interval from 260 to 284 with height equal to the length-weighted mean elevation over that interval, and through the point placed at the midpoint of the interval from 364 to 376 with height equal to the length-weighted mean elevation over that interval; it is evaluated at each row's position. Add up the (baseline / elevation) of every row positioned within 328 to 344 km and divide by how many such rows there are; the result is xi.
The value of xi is 1.31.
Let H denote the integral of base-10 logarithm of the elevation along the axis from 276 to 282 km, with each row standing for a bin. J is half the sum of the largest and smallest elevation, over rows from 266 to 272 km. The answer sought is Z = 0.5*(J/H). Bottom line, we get 6.60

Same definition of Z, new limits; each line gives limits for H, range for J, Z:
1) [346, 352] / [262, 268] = 7.09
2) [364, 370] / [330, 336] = 4.84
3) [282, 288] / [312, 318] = 6.58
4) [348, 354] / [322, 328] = 6.55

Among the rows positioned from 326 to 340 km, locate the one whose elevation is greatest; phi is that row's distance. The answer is 339 km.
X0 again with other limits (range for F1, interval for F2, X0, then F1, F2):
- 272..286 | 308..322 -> 0.964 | 192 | 185.3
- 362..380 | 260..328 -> 0.958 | 193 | 185.1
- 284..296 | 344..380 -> 0.995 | 187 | 186.4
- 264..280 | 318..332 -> 0.879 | 185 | 162.5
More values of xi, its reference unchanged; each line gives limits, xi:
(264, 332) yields 1.06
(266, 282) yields 1.02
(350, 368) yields 1.03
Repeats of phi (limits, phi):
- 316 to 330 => 321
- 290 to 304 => 299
